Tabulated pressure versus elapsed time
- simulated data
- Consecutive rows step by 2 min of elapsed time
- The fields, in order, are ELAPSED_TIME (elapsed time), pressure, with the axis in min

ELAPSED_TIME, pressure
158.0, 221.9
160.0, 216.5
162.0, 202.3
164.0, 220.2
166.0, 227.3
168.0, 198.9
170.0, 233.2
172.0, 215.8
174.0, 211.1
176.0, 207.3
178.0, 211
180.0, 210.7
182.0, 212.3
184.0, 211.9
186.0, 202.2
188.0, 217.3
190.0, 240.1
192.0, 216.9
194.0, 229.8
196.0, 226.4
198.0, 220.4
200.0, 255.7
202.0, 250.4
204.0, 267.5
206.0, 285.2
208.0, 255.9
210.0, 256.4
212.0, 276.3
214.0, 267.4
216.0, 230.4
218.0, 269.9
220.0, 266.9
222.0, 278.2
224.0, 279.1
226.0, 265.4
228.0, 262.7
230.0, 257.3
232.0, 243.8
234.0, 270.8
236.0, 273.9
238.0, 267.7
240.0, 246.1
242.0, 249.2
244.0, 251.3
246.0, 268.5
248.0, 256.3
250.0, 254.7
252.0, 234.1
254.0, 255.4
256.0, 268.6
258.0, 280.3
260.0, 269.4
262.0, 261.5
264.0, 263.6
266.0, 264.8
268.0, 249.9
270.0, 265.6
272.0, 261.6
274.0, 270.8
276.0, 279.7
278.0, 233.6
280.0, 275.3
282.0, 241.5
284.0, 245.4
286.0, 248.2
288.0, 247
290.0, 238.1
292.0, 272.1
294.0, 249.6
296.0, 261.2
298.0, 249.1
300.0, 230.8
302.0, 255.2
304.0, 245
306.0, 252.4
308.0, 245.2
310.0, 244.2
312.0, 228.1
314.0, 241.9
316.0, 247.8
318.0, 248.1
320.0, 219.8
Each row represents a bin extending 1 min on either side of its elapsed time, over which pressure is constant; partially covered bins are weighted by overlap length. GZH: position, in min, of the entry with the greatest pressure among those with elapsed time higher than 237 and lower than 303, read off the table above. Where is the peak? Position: 258.0 min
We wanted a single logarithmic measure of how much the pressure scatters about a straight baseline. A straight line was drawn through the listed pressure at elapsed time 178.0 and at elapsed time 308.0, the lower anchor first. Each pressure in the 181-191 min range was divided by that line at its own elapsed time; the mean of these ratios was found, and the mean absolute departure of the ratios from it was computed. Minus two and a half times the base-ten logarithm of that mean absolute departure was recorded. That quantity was 3.4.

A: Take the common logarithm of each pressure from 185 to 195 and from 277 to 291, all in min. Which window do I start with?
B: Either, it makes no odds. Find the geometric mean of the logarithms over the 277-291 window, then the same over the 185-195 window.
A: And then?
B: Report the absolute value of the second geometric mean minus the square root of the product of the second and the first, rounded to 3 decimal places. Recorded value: 0.024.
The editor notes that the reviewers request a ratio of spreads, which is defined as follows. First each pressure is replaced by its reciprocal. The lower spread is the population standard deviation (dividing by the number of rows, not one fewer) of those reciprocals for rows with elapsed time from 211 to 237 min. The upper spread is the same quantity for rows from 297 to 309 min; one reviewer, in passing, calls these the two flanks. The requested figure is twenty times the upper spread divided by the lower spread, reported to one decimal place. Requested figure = 12.8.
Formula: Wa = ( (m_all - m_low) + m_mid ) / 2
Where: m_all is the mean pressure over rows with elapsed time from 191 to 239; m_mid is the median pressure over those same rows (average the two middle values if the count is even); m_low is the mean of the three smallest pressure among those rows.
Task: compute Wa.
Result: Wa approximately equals 150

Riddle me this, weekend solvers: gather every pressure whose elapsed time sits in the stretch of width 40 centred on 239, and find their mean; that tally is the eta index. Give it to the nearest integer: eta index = 262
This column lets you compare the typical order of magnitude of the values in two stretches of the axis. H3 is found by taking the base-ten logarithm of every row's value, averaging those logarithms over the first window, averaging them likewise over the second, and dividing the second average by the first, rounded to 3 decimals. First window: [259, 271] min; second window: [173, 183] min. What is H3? 0.960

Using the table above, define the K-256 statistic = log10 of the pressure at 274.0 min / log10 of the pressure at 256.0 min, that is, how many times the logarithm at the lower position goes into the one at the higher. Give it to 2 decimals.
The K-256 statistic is 1.00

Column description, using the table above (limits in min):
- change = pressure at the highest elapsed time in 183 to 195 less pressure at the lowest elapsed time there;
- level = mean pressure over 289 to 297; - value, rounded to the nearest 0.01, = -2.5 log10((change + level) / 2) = -5.34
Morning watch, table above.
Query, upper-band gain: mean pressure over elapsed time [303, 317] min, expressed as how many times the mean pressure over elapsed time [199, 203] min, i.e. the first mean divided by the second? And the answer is 0.96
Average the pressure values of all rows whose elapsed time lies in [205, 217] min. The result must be 262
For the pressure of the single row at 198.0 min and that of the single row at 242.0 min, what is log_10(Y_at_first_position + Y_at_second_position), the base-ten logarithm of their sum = 2.67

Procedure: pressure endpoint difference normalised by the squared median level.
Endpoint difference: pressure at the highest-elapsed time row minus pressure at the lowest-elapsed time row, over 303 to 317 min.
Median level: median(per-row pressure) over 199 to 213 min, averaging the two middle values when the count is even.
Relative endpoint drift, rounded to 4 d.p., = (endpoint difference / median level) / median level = 0.0000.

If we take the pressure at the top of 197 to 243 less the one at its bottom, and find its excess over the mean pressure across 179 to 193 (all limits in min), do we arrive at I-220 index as -187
